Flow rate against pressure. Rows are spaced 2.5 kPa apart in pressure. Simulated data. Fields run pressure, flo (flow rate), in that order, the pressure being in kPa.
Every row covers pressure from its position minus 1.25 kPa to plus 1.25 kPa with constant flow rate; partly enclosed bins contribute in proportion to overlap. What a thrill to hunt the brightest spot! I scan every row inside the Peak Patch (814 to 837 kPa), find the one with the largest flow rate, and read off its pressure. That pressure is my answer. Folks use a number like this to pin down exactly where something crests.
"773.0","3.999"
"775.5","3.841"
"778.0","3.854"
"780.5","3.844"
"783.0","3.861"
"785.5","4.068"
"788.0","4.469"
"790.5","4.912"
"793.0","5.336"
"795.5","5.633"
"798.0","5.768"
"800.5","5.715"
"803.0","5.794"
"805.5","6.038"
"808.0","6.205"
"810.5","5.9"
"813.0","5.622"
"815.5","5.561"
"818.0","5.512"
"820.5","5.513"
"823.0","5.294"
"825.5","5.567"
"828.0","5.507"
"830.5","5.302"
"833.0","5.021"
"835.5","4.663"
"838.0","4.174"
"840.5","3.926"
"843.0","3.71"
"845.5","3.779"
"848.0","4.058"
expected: 825.5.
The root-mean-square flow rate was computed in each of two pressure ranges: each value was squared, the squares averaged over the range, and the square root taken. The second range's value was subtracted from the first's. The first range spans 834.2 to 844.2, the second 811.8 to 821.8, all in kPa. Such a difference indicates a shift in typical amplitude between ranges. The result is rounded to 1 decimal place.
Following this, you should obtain -1.4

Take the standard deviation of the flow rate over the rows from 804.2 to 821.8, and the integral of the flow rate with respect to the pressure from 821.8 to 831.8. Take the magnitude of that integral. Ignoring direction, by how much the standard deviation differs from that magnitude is 54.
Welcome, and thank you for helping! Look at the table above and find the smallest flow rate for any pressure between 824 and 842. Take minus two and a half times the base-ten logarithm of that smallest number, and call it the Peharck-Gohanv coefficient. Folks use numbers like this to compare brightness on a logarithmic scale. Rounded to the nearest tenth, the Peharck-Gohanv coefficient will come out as -1.5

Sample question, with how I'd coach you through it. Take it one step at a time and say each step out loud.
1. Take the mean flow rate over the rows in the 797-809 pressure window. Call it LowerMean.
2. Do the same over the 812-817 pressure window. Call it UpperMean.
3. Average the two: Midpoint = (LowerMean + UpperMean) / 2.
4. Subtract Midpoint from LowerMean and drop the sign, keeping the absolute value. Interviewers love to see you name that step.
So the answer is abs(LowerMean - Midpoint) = 0.16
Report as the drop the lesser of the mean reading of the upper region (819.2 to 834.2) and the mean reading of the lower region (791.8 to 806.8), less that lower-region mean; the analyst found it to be -0.35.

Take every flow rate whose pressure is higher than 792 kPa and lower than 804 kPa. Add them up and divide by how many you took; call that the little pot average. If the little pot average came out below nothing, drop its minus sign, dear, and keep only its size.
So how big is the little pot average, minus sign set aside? 5.65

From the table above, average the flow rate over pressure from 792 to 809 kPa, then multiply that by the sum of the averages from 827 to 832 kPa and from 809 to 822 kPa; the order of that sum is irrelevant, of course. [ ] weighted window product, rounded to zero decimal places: 64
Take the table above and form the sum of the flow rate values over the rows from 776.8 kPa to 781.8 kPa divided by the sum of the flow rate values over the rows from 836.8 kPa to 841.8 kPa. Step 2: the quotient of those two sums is 1.0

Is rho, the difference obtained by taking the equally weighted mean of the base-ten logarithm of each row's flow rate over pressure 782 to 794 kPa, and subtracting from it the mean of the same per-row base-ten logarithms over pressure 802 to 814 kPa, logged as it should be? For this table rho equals -0.119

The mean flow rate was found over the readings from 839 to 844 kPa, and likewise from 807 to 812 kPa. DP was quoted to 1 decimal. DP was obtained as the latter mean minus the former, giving 2.2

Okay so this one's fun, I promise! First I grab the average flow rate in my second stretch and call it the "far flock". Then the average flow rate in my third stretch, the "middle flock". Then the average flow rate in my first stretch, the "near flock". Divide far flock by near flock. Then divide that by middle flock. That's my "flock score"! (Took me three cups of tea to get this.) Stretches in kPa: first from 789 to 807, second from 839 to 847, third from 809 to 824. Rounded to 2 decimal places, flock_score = 0.12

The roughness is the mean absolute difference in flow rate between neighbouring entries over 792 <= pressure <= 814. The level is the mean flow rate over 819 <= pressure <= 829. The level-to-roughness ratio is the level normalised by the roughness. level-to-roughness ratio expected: 28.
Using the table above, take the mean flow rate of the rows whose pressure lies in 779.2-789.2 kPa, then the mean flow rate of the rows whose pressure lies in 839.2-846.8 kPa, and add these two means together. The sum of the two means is 7.9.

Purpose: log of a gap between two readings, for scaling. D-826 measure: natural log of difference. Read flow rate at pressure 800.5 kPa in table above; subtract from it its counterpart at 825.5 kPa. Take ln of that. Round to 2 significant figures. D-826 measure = -1.9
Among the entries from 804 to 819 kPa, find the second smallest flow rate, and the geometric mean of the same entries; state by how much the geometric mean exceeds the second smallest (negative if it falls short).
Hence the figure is 0.24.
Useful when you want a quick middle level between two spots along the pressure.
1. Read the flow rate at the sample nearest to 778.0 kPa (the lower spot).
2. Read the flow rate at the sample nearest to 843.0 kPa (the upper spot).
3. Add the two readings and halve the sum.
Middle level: 3.8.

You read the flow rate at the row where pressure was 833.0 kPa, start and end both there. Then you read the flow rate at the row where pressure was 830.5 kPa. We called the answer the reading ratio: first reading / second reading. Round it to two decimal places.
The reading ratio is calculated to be 0.95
